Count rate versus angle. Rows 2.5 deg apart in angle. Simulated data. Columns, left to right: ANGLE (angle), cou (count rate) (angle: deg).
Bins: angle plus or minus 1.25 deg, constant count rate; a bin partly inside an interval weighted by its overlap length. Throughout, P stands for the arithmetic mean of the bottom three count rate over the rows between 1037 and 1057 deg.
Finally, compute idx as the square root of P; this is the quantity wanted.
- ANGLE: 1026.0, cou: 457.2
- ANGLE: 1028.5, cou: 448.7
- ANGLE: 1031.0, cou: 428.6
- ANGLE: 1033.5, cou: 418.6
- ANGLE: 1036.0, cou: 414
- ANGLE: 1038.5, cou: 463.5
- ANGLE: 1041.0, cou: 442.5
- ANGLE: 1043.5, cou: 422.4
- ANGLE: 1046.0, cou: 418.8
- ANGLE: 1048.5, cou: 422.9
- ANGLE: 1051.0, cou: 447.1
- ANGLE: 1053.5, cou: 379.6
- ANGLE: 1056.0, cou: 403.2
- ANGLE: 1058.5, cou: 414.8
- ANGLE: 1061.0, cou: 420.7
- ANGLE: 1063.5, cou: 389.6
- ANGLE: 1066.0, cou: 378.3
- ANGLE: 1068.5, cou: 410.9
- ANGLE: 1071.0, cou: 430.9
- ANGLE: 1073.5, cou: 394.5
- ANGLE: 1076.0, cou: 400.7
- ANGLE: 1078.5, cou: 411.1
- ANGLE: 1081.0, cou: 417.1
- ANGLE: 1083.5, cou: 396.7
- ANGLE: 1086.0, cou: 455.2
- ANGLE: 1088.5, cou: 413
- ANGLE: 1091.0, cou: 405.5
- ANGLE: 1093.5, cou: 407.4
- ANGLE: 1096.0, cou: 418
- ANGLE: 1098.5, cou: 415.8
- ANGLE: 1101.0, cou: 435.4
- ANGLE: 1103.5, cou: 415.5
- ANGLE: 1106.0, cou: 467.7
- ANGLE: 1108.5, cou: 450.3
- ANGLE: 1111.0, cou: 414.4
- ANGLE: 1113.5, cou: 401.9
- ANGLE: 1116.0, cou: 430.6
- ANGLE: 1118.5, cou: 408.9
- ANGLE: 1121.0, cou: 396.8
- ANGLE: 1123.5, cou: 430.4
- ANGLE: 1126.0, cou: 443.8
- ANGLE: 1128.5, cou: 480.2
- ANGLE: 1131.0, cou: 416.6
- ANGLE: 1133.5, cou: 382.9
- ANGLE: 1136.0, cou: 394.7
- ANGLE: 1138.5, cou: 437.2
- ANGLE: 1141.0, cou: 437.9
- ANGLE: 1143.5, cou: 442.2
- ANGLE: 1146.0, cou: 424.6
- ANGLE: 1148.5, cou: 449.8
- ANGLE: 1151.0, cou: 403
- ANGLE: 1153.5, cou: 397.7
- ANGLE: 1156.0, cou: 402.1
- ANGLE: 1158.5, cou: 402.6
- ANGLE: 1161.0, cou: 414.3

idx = 20.0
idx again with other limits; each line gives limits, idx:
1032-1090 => 19.6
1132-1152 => 19.8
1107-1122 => 20.1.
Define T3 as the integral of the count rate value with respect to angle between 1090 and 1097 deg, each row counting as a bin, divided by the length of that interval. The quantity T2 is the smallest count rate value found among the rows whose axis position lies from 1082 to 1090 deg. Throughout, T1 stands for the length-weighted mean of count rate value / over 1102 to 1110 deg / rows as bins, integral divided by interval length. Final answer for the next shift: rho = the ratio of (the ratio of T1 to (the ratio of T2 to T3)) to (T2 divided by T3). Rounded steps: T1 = 443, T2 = 396.7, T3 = 410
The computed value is 474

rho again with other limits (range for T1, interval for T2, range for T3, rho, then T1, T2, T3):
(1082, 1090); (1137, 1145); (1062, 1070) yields 344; 421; 437.2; 395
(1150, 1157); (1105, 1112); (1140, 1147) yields 442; 401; 414.4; 435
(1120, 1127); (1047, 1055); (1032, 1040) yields 550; 424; 379.6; 432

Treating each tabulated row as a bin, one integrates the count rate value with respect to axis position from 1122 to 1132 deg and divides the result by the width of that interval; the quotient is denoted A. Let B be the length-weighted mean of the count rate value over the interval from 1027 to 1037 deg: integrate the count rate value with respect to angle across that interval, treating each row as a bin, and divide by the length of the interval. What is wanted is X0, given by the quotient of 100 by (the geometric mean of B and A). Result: 0.230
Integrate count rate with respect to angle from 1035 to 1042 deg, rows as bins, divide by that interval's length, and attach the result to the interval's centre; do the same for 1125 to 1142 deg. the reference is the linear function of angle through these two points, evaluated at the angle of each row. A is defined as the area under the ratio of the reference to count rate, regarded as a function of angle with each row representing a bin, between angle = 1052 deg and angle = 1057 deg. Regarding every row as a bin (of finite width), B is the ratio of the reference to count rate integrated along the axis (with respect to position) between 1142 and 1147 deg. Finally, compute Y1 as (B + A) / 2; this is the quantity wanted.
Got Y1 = 5.24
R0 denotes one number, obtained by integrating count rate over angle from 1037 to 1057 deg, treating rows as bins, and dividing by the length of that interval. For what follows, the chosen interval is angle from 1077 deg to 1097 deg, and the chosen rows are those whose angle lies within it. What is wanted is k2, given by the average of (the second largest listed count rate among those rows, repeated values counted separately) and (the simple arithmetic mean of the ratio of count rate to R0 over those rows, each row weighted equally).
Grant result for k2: 209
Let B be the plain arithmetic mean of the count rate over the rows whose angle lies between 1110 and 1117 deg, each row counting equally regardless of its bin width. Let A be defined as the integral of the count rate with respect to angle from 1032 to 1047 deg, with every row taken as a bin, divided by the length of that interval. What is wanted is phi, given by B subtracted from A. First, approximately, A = 430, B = 416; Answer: 14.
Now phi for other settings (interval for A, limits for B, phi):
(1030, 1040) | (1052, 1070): 32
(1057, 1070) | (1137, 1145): -36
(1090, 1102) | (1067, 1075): 4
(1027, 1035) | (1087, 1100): 20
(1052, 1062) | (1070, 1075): -7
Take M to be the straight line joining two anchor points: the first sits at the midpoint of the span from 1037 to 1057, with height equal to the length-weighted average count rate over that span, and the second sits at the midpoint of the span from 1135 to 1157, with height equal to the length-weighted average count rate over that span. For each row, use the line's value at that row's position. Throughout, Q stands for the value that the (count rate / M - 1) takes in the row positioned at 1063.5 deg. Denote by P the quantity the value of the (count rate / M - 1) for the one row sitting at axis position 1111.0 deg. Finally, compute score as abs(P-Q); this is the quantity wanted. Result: 0.06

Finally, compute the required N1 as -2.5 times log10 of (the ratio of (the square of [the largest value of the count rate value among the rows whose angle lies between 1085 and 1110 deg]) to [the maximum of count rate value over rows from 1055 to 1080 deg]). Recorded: -6.76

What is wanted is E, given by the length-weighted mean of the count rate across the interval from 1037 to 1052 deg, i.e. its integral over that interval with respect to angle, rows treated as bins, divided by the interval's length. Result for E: 436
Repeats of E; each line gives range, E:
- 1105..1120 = 428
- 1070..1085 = 409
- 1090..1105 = 417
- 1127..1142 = 425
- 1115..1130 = 432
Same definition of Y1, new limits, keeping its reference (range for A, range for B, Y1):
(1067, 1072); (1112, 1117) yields 5.20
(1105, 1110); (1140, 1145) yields 4.79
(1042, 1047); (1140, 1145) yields 5.03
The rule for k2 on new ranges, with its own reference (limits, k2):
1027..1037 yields 215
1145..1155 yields 213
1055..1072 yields 211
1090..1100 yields 208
